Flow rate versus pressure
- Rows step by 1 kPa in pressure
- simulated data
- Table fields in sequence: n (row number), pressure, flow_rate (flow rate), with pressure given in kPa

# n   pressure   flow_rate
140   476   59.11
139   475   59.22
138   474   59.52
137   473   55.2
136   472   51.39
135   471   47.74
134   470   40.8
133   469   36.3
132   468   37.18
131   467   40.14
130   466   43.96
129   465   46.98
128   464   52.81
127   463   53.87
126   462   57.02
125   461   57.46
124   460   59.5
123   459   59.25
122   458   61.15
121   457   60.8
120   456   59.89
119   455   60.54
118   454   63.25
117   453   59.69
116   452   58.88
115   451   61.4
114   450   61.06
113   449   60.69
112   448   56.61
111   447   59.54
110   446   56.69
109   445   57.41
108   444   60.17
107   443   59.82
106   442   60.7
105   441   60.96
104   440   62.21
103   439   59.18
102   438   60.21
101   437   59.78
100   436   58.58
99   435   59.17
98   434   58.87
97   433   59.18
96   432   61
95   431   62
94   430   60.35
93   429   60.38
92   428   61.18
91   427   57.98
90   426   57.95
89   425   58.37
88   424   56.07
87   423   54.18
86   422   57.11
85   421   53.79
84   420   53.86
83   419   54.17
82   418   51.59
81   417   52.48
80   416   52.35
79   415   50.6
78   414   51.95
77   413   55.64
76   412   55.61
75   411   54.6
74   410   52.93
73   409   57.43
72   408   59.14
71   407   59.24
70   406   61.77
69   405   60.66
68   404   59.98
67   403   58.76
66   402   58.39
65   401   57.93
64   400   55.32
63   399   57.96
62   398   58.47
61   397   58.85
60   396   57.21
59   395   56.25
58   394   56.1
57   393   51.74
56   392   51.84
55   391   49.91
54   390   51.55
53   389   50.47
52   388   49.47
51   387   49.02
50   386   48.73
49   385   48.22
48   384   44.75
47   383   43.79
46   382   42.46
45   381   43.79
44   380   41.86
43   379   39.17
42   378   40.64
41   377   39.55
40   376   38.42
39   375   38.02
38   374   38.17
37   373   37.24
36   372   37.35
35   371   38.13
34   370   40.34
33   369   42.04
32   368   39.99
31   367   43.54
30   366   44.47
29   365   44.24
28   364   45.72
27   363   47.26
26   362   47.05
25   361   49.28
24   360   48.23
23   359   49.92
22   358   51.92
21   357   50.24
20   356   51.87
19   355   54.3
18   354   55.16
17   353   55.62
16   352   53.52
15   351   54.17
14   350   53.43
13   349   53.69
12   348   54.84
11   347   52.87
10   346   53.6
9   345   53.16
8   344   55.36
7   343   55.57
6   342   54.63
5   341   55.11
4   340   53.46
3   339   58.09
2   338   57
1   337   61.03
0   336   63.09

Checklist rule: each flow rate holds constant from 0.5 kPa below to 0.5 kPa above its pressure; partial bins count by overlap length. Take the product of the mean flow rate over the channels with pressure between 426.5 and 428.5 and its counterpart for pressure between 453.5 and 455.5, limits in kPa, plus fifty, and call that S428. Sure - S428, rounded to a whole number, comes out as 3738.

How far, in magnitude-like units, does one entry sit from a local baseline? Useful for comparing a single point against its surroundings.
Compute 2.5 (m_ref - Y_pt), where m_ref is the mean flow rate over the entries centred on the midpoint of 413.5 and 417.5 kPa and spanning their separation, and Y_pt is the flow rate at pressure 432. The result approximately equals -23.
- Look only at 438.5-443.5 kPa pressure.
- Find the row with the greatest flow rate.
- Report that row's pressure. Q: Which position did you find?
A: 440 kPa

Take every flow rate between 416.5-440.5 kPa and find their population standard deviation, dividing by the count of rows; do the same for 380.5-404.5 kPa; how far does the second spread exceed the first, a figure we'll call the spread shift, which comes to 2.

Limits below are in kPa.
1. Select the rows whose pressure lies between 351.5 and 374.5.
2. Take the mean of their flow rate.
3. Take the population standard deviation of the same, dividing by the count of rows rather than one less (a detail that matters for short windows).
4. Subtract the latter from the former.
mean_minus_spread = 40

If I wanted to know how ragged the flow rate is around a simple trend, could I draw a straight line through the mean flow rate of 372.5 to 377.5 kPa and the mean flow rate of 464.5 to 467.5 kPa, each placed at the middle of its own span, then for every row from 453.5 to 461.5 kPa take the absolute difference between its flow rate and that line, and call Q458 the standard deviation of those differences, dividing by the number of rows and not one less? 1.68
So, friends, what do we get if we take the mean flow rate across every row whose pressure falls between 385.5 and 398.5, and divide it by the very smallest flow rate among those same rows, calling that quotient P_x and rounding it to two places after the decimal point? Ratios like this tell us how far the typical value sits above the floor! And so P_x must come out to 1.09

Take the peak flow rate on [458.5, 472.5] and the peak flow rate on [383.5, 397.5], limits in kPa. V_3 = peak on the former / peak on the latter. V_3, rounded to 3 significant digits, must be 1.01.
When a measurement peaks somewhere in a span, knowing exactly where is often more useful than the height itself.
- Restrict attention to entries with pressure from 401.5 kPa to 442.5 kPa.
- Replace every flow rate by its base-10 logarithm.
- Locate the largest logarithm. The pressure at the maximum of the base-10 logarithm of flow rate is 440 kPa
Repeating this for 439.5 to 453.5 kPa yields 440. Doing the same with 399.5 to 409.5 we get 406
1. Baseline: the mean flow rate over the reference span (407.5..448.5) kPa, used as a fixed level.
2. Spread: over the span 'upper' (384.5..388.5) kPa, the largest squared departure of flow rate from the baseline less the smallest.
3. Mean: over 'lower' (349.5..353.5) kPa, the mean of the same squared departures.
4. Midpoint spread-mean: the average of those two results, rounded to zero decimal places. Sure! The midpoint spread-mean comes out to 16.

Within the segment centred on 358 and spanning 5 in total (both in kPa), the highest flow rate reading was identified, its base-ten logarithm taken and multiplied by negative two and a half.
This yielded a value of -4.29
